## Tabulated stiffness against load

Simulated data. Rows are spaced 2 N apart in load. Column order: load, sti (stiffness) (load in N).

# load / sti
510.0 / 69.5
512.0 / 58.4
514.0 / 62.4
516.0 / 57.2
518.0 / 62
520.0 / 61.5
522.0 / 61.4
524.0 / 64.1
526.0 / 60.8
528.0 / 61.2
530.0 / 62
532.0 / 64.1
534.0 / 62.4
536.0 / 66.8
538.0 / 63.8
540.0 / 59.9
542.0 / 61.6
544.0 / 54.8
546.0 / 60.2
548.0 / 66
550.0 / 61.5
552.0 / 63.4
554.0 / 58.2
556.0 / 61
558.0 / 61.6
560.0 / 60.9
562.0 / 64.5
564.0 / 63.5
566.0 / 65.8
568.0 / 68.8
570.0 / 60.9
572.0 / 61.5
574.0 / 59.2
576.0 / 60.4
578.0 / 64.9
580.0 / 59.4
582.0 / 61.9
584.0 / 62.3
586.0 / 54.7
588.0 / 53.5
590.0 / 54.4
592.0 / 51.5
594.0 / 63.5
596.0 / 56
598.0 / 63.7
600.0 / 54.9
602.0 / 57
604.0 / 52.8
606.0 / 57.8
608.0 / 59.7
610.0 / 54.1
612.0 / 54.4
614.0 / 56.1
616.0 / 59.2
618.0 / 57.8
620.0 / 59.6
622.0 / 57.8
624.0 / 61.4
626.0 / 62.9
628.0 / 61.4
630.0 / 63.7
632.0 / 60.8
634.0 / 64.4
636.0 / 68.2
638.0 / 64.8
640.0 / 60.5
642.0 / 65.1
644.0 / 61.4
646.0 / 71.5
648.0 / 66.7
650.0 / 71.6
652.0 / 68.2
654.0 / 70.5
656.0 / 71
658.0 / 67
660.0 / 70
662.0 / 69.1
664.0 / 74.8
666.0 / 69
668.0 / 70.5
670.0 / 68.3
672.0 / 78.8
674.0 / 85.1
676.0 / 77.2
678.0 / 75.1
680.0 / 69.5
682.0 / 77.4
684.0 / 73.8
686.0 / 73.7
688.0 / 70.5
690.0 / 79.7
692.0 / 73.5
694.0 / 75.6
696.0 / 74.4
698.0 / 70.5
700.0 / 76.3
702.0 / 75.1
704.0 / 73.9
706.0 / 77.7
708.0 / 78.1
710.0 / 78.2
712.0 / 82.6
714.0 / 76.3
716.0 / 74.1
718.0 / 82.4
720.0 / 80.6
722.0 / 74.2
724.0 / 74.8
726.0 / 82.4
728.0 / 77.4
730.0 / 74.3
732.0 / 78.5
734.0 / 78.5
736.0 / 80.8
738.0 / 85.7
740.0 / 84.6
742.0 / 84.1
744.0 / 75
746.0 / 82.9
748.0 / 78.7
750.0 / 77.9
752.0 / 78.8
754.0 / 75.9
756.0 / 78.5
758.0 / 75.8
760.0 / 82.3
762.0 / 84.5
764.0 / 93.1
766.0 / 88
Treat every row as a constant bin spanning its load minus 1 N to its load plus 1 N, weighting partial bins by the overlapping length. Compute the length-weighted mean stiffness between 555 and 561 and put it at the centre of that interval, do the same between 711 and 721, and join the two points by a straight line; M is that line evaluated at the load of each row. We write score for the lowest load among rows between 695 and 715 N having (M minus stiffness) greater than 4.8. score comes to 698.0 N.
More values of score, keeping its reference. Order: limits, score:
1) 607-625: 608.0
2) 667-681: 670.0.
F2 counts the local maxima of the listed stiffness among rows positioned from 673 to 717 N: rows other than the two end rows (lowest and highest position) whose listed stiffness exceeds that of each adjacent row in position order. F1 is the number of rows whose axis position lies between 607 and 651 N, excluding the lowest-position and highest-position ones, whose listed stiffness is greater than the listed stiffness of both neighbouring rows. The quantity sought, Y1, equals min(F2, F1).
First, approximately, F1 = 7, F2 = 5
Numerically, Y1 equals 5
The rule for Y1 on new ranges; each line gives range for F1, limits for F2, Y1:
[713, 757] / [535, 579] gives 5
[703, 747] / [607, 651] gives 4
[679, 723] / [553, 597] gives 6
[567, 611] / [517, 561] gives 7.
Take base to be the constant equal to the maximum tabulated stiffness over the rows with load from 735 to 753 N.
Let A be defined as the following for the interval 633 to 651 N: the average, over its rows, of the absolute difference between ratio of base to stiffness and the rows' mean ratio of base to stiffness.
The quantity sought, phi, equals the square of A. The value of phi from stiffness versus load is 0.0036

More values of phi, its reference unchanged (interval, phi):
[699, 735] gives 0.0011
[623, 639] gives 0.0015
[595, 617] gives 0.0038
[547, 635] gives 0.0062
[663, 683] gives 0.0043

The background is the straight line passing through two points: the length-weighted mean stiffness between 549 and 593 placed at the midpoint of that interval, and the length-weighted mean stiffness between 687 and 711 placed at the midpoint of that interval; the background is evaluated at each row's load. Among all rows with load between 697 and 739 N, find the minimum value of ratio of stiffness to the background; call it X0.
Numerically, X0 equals 0.94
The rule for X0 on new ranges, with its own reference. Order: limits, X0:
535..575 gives 0.95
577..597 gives 0.82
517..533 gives 1.10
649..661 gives 0.95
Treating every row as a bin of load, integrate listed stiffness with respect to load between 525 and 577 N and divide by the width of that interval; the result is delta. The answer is 62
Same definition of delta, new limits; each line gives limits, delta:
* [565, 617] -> 59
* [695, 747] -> 78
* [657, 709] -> 74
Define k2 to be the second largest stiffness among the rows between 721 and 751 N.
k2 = 84.6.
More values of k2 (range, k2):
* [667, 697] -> 79.7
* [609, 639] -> 64.8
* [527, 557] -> 66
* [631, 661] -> 71.5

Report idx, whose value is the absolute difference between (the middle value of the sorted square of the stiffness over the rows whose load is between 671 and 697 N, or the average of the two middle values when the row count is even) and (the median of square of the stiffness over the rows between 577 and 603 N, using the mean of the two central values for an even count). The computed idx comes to 2391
